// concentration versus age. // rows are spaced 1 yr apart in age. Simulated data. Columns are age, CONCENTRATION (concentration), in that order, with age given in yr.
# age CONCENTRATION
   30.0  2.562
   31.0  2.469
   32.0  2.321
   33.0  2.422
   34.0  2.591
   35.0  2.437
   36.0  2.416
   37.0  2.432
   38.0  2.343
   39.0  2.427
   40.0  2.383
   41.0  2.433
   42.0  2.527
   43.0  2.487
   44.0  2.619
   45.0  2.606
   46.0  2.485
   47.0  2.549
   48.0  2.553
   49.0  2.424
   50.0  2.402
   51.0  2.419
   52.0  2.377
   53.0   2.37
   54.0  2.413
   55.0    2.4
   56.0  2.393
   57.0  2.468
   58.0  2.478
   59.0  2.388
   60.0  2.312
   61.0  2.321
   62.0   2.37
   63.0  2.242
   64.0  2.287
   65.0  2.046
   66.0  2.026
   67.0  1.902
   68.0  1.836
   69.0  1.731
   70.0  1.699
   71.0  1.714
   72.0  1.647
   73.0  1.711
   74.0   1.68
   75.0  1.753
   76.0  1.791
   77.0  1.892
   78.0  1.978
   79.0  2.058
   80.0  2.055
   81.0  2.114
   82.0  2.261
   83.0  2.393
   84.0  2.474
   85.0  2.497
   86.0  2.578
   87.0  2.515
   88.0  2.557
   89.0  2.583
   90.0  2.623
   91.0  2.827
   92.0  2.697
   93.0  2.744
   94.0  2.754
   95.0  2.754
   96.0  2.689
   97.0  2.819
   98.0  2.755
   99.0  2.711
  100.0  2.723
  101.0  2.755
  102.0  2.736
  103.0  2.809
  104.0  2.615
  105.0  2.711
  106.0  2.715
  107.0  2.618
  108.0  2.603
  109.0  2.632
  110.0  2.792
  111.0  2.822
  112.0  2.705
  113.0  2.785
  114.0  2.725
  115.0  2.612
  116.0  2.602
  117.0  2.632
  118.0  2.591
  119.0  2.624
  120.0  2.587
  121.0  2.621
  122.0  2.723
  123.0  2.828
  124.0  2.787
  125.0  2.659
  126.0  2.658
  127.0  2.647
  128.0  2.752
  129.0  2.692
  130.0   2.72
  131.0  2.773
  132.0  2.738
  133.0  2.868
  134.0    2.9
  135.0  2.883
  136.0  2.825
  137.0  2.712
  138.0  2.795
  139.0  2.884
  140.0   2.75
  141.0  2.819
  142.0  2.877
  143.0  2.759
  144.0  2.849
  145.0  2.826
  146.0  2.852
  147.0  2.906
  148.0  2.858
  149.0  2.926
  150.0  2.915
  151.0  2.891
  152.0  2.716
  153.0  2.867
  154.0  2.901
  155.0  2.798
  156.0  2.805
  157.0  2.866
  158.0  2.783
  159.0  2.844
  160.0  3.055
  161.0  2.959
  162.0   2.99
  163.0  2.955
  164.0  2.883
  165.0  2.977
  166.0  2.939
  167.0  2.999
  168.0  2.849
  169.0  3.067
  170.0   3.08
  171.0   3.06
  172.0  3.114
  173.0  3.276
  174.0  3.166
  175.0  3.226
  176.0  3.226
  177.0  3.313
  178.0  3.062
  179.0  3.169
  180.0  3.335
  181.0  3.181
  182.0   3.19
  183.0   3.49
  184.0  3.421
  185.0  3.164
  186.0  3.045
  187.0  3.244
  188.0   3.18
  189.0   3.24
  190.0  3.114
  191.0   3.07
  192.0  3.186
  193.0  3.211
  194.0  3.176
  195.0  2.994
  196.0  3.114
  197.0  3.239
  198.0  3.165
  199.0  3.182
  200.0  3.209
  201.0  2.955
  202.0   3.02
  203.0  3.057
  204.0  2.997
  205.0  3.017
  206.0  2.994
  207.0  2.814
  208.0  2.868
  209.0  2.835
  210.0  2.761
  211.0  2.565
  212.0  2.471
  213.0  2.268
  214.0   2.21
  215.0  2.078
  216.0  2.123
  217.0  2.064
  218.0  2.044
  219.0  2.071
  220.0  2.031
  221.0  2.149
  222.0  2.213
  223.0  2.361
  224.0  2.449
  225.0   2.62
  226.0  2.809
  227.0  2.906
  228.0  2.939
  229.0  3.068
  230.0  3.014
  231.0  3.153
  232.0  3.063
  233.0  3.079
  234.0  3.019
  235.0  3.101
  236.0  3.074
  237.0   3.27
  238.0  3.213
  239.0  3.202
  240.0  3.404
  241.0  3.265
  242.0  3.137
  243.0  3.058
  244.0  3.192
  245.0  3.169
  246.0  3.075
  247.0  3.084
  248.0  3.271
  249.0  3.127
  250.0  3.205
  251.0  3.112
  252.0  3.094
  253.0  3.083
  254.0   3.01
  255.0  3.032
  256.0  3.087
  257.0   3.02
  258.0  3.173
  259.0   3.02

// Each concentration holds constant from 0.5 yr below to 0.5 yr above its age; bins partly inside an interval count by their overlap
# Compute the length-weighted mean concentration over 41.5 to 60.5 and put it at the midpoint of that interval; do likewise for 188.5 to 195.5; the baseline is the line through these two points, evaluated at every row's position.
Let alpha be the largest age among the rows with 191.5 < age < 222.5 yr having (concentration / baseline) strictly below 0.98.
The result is 222.0 yr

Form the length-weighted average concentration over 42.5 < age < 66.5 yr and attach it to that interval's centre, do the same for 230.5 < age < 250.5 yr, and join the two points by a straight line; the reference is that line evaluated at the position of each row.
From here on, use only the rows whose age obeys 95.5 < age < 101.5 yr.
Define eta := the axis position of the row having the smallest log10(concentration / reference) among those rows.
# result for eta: 96.0 yr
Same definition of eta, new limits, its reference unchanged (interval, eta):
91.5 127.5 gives 120.0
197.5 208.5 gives 207.0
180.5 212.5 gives 212.0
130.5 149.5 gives 137.0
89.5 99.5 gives 90.0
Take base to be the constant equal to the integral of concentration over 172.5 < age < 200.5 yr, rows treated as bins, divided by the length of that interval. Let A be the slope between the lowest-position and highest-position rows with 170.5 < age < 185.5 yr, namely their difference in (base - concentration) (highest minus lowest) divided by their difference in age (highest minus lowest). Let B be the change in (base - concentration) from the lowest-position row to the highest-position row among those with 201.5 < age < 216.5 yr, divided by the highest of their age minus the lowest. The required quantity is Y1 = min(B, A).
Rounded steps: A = -0.007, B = 0.064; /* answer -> -0.007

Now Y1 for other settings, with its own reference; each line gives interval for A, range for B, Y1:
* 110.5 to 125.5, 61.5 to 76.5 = 0.012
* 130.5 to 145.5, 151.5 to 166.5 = -0.016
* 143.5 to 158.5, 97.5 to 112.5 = 0.004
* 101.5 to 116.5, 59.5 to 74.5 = 0.010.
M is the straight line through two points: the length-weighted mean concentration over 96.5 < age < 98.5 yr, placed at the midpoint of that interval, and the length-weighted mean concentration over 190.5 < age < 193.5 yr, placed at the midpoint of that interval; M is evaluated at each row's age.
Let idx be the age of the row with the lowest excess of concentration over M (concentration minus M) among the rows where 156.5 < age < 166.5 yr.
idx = 158.0 yr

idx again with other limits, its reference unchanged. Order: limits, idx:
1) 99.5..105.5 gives 104.0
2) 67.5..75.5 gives 72.0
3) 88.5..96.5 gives 89.0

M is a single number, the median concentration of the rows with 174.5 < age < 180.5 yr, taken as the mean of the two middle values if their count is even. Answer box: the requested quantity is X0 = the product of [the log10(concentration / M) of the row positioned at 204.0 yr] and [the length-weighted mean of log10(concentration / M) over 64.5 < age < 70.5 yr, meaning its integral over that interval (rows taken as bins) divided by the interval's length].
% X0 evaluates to 0.008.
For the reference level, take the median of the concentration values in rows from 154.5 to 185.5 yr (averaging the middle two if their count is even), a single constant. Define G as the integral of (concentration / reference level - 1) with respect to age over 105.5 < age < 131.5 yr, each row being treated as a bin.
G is -3.2 yr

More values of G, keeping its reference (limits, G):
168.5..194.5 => 1.1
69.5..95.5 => -6.9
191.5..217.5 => -2.0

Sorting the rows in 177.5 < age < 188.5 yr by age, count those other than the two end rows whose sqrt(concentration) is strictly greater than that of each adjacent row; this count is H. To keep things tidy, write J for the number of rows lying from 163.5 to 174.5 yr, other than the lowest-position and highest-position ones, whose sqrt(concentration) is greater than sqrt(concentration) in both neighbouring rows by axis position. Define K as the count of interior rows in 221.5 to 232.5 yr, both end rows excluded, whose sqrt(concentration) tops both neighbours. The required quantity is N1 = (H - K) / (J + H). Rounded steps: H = 3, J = 4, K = 2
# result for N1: 0.1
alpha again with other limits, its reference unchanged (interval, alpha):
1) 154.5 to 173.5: 168.0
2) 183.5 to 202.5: 202.0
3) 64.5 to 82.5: 82.0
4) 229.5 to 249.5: 249.0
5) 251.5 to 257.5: 257.0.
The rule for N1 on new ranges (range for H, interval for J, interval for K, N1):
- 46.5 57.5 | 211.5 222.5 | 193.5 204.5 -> 0.0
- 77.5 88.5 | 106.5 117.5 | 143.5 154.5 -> 0.0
